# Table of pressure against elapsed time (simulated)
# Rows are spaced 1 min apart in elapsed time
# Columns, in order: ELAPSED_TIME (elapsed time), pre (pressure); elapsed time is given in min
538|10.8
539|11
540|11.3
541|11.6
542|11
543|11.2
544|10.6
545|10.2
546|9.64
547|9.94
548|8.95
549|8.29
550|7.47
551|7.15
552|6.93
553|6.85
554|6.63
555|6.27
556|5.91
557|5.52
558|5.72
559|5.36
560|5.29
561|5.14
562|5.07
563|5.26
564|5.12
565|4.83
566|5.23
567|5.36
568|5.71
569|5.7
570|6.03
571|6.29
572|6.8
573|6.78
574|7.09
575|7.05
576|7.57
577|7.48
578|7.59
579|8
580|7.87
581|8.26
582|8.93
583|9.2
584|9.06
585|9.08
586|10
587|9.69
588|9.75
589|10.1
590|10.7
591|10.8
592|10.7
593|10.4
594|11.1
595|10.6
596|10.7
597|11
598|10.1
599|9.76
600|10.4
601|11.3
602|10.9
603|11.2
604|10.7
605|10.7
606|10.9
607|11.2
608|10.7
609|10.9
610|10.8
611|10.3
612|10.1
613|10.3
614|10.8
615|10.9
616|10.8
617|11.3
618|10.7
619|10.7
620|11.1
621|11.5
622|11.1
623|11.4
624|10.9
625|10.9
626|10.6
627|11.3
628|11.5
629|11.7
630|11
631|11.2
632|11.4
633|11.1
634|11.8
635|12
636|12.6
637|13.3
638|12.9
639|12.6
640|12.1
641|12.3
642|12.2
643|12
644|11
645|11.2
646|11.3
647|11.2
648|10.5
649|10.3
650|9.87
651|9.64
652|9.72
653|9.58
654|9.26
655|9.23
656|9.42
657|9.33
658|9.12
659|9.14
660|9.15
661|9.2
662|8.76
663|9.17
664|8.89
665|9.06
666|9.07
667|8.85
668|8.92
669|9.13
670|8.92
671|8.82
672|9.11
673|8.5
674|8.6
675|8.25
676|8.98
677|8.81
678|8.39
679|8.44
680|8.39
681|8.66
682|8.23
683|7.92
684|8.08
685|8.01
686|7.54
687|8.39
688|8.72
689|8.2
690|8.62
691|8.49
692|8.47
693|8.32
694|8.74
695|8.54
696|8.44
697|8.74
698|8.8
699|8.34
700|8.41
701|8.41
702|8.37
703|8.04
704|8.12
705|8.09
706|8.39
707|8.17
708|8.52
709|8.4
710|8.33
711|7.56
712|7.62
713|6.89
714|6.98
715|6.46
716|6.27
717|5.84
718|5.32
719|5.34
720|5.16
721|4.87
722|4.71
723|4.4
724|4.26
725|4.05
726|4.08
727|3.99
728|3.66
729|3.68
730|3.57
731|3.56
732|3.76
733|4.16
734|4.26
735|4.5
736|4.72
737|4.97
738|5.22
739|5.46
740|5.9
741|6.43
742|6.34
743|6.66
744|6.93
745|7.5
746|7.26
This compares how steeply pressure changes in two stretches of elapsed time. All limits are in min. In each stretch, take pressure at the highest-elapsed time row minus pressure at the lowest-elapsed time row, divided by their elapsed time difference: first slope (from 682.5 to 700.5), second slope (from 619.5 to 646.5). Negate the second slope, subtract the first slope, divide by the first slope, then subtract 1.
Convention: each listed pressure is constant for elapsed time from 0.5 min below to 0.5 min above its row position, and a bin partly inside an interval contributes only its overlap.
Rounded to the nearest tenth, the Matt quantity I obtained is -2.3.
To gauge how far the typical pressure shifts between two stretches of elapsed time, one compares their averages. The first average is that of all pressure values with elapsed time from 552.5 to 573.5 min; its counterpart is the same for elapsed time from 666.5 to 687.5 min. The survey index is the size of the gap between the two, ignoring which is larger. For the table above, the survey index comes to 2.8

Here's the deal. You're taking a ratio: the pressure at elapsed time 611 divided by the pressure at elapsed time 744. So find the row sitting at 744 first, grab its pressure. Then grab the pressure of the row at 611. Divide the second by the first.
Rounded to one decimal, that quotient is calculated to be 1.5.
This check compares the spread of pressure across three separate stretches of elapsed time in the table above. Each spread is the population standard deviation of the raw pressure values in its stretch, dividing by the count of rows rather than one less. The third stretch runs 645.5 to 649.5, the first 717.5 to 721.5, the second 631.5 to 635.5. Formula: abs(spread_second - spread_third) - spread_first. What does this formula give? -0.10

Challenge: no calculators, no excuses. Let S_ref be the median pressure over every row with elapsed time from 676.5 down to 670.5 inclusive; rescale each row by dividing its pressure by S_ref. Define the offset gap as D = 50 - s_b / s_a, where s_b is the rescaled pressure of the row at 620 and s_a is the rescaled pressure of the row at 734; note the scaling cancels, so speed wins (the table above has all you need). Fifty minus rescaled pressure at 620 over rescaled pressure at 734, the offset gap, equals 47.4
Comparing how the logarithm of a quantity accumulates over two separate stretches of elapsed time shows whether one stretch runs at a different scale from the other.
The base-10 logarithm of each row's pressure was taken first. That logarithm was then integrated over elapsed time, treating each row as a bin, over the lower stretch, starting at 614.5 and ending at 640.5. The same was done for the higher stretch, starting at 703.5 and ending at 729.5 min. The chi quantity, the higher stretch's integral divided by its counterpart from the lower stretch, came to 0.726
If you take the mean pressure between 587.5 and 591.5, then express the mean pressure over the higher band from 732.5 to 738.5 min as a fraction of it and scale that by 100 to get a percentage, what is 45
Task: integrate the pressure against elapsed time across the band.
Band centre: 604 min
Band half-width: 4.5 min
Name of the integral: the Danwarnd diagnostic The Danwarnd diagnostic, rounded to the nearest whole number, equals 98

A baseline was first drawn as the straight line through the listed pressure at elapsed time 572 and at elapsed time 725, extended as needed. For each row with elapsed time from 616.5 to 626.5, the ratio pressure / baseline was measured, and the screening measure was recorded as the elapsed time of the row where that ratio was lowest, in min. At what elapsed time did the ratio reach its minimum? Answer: 618 min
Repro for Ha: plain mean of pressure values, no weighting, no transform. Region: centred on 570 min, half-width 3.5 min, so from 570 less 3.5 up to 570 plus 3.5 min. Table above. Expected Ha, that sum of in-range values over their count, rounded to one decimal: 6.1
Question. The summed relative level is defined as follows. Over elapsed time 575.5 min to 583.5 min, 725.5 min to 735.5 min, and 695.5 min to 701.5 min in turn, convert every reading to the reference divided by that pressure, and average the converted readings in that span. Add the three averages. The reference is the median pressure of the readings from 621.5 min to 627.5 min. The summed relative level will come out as 5.5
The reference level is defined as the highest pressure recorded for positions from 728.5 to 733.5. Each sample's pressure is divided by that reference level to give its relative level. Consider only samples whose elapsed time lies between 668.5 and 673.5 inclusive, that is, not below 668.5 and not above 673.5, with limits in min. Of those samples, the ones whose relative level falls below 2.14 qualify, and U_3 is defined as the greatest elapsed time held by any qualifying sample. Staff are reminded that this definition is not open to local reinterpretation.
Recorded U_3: 673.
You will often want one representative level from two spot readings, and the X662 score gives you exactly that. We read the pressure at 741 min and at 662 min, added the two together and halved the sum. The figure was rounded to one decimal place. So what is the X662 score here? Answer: 7.6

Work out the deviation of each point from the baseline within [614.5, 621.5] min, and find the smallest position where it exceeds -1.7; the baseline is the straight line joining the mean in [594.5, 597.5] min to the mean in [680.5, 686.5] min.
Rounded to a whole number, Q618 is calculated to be 615 min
